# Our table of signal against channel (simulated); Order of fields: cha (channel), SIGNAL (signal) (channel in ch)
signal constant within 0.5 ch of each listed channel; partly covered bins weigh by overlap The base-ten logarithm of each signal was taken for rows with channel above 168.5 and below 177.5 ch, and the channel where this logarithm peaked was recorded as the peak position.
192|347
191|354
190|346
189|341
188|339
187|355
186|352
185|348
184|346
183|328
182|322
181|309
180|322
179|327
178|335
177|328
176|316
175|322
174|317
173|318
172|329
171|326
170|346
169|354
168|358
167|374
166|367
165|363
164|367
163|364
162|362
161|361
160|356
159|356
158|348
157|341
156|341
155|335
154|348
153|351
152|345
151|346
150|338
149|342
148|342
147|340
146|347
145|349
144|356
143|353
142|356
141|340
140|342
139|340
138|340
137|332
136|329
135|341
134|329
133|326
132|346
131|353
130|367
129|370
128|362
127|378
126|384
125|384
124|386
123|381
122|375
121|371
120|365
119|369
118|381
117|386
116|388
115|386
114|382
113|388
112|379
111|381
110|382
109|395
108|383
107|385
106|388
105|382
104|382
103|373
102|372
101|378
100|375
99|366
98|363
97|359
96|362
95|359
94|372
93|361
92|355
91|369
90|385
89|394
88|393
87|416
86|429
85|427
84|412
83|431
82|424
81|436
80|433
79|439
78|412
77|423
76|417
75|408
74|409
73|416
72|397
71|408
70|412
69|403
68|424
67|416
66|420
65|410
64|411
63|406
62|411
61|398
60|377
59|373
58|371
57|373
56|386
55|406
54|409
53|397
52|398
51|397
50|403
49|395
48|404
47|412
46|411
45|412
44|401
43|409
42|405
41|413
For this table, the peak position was 169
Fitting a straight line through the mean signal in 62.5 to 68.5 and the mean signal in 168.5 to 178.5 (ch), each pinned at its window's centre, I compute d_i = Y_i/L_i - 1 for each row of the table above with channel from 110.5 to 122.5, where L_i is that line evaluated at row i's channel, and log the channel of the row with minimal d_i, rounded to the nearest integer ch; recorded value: 120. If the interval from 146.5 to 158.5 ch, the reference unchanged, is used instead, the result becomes 147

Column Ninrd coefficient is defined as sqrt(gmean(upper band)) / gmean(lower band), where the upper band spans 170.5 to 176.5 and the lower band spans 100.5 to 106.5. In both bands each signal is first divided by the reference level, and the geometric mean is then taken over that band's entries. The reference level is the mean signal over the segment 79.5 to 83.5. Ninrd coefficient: 0.98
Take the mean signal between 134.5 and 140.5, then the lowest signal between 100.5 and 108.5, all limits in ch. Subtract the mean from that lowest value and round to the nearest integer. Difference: 35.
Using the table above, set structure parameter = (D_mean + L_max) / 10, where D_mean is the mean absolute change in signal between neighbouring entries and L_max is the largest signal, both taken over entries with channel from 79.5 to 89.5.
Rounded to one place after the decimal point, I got 44.7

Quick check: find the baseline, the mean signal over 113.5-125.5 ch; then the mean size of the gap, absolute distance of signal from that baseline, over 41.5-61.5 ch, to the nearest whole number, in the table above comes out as 20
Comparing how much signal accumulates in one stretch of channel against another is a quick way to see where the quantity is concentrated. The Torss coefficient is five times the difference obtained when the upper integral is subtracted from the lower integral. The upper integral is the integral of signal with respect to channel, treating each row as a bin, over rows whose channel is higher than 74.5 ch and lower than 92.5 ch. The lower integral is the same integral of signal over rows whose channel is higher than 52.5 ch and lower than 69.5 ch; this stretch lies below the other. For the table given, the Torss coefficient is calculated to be -3060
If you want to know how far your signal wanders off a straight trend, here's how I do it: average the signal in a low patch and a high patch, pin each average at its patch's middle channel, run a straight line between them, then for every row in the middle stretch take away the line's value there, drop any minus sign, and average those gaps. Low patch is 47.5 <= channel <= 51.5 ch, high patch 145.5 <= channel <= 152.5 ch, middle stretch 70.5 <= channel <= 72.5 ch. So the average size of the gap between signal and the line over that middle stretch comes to 15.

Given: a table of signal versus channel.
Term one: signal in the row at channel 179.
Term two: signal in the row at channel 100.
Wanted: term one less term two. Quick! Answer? -48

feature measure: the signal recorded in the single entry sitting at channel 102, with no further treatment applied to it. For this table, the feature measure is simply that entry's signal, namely 372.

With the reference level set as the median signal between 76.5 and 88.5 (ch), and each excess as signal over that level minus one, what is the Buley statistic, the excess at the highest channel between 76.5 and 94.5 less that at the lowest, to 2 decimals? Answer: -0.12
